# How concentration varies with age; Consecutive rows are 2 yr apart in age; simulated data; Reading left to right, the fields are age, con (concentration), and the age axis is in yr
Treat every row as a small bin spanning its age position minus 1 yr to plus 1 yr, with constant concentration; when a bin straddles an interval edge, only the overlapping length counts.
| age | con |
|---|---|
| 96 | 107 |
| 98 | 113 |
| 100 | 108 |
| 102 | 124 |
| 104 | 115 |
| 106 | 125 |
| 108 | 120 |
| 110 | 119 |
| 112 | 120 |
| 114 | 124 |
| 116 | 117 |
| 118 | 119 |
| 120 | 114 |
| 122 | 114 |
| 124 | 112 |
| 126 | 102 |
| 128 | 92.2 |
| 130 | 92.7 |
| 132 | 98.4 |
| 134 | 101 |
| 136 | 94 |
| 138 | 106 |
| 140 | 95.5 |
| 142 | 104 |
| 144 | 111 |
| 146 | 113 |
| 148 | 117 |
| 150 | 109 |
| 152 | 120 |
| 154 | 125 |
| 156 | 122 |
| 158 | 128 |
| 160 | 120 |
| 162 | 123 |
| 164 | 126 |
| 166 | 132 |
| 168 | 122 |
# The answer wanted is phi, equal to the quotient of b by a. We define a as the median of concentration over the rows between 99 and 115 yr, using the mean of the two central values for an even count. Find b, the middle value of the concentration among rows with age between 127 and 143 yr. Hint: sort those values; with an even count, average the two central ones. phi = 0.81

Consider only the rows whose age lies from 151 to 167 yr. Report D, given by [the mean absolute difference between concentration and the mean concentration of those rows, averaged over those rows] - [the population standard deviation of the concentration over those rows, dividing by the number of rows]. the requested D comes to -0.62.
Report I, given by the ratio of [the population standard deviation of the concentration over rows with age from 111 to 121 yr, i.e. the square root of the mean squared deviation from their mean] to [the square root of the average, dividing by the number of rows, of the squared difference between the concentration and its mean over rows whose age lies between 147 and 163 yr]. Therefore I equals 0.62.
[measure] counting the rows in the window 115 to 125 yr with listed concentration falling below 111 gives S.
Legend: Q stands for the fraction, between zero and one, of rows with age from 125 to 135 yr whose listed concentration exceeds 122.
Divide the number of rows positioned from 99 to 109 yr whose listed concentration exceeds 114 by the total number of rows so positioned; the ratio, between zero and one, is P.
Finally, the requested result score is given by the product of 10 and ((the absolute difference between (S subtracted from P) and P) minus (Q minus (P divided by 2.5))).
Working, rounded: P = 0.80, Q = 0.00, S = 0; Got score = 3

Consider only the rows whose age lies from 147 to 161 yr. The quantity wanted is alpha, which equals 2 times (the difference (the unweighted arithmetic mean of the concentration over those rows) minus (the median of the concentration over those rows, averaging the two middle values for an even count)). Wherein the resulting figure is 0.3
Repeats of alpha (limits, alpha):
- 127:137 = 3.3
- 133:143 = -1.8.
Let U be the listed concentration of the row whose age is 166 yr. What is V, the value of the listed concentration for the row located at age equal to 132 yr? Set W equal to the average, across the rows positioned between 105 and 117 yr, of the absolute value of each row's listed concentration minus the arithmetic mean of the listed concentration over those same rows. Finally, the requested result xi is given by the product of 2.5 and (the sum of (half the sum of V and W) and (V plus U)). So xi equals 702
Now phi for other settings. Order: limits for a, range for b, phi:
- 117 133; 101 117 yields 1.12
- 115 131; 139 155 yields 0.99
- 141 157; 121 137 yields 0.87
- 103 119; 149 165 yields 1.03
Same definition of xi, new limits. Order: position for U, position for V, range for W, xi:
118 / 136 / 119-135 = 659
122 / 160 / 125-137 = 740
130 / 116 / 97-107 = 678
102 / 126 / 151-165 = 696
